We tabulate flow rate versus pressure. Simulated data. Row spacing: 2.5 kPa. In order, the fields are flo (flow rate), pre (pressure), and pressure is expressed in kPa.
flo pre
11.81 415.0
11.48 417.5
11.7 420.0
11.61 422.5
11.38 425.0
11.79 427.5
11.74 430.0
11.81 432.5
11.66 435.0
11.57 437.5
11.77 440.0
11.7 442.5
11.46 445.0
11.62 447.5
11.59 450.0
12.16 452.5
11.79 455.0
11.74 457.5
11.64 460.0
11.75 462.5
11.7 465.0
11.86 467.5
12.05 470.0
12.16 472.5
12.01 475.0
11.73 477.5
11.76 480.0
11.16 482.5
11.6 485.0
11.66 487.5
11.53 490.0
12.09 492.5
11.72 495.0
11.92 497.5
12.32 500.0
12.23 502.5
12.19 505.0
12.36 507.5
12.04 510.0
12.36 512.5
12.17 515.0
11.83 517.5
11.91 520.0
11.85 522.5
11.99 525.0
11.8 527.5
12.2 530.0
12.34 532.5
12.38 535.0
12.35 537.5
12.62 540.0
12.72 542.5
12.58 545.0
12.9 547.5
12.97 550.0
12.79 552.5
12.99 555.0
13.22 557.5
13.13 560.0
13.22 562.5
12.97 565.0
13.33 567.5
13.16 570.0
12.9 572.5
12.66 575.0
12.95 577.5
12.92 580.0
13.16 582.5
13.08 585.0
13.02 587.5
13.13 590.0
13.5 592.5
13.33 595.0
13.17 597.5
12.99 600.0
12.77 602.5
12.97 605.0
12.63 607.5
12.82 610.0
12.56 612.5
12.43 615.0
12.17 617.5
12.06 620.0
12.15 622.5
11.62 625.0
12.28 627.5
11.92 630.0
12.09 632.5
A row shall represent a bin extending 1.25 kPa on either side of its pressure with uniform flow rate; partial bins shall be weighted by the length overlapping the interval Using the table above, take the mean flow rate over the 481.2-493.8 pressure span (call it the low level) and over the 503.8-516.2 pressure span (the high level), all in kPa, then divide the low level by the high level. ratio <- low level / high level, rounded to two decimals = 0.95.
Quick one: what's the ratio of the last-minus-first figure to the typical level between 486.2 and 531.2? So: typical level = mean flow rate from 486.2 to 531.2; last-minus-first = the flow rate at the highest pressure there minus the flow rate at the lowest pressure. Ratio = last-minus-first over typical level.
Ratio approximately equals 0.045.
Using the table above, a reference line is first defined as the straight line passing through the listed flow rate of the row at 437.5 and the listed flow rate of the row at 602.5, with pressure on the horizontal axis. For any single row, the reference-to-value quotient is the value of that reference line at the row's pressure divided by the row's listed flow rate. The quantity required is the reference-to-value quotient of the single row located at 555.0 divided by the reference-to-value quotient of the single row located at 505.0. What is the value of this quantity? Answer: 0.97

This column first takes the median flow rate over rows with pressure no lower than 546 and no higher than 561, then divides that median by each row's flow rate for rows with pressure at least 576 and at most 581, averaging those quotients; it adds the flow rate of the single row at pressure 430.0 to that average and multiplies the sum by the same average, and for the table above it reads 12.8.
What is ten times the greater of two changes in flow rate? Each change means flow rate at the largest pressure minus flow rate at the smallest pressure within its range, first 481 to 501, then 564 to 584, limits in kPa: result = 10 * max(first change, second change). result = 12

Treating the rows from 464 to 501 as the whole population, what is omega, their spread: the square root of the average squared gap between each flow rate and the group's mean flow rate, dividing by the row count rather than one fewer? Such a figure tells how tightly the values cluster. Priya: 0.279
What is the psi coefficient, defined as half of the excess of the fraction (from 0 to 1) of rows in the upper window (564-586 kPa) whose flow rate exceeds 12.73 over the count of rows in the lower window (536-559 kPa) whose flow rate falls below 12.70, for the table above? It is -1.06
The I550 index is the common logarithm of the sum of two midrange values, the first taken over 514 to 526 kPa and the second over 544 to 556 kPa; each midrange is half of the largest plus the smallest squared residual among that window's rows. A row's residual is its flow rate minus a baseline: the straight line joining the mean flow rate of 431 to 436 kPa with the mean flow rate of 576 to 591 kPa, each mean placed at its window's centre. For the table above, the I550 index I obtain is -0.55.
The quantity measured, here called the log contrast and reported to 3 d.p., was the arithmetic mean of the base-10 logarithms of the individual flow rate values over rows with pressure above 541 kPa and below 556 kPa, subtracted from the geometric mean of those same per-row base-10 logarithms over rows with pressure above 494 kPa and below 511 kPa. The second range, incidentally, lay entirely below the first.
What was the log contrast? -0.025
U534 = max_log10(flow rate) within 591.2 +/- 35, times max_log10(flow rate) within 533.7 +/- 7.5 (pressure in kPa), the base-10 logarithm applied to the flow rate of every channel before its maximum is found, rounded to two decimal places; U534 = 1.24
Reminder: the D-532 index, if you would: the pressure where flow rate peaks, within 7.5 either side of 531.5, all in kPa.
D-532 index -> 535.0 kPa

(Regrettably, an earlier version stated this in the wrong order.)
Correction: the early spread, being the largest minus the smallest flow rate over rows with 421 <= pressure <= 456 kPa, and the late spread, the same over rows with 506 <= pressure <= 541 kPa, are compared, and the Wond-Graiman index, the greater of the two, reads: 0.82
